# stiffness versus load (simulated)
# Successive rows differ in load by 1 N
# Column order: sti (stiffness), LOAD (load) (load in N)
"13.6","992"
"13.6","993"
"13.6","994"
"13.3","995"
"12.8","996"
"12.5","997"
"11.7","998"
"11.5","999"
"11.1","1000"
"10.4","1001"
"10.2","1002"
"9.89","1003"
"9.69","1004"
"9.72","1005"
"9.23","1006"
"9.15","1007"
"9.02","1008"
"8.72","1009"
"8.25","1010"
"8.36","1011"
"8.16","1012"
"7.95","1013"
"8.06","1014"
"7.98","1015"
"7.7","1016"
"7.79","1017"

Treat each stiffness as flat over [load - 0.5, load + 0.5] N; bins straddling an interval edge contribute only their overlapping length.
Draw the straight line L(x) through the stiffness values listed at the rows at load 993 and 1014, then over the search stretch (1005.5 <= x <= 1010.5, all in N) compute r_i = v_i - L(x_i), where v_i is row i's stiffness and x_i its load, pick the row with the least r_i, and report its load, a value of 1006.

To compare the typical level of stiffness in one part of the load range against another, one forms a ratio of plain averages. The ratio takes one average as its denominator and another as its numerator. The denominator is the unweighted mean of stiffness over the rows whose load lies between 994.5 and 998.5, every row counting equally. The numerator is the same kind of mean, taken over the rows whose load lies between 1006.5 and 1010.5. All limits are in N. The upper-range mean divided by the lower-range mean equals 0.70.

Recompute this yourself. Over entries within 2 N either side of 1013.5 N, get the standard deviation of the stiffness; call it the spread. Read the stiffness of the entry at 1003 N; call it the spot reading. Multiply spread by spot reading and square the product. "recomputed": 1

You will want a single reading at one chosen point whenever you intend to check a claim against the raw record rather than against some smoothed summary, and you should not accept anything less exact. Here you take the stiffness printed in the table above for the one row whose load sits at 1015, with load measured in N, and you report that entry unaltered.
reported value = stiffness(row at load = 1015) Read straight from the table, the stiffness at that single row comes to 7.98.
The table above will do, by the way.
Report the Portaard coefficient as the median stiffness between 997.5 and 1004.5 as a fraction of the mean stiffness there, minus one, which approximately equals -0.023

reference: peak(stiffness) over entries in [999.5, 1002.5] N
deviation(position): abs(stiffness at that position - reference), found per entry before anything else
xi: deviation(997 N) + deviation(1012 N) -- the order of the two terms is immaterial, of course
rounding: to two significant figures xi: 4.3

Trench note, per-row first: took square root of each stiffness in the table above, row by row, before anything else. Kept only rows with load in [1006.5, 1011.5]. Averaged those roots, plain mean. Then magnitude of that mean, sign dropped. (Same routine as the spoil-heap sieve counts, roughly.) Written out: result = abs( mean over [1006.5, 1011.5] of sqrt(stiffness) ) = 2.95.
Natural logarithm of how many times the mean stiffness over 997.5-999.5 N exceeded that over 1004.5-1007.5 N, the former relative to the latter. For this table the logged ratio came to 0.21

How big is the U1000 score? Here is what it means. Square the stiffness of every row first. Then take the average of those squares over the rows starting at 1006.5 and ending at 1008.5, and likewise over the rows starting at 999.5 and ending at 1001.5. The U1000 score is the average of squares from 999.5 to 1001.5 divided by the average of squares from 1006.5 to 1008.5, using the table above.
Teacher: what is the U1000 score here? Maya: 1.40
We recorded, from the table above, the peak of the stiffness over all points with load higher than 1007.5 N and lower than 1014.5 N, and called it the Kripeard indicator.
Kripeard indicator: 9.02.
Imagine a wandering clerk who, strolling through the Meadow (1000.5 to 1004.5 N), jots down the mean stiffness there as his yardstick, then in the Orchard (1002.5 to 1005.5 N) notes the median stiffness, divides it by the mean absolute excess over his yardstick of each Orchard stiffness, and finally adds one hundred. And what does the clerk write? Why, 135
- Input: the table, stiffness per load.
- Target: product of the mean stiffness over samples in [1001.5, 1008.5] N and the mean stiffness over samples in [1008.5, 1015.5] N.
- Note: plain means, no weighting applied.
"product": 78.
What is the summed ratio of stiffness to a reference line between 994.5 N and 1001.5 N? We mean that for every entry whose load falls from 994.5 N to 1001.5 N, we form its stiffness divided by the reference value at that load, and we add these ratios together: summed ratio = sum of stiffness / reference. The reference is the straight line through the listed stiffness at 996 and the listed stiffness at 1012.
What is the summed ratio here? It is 7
